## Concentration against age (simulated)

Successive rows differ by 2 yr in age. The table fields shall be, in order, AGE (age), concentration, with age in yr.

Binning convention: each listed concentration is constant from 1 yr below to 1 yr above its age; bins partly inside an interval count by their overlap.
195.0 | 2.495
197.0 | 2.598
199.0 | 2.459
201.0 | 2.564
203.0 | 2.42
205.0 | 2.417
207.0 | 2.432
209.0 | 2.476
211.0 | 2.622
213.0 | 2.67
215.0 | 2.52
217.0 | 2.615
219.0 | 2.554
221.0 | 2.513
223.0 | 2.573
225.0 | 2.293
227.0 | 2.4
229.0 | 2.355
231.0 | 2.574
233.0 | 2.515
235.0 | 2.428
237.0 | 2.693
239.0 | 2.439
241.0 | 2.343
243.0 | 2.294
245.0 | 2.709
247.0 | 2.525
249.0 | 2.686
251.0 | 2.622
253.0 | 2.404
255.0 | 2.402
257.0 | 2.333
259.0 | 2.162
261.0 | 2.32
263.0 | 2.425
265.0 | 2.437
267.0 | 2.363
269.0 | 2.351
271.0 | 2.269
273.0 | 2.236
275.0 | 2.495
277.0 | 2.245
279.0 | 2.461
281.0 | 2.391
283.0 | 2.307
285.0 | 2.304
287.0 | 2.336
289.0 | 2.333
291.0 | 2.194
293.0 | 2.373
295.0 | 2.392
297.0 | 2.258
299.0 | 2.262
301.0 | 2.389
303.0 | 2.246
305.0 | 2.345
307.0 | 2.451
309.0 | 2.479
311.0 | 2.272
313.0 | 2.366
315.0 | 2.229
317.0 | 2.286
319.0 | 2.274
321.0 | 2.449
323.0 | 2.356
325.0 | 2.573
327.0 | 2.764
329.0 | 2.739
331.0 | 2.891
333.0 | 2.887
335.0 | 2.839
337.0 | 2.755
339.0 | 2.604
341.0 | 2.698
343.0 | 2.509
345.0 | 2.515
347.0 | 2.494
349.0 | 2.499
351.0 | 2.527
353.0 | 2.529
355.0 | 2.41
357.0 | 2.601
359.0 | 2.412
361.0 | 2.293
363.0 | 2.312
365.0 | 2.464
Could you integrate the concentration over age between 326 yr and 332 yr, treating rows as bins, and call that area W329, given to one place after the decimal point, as 16.8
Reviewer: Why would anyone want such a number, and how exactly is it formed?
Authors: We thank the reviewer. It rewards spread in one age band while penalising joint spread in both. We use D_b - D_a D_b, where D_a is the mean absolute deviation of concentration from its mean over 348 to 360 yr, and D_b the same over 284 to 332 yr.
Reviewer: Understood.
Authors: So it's 0.122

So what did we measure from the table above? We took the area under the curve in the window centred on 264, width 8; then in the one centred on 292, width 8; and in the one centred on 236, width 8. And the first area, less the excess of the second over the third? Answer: 20.7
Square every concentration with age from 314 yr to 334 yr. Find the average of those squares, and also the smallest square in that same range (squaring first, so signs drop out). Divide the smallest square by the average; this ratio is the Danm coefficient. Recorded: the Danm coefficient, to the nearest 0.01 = 0.76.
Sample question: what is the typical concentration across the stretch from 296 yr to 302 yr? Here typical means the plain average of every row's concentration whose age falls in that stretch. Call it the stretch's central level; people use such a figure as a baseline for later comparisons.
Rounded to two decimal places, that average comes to 2.30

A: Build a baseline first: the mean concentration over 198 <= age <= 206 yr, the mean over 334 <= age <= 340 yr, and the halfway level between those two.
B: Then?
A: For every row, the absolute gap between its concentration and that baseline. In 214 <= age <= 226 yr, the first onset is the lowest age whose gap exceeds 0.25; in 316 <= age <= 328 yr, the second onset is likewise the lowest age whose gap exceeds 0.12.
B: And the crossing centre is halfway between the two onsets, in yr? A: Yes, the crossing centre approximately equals 271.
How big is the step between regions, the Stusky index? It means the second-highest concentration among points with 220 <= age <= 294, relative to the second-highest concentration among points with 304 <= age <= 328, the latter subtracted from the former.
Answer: 0.12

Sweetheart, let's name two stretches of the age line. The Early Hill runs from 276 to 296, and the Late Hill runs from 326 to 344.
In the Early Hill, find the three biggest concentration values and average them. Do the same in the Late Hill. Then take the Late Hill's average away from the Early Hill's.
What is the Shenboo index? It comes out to -0.46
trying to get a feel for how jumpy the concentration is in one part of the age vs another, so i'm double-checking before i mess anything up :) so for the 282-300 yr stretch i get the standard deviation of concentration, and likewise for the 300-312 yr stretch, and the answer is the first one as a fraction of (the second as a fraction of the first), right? 0.04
